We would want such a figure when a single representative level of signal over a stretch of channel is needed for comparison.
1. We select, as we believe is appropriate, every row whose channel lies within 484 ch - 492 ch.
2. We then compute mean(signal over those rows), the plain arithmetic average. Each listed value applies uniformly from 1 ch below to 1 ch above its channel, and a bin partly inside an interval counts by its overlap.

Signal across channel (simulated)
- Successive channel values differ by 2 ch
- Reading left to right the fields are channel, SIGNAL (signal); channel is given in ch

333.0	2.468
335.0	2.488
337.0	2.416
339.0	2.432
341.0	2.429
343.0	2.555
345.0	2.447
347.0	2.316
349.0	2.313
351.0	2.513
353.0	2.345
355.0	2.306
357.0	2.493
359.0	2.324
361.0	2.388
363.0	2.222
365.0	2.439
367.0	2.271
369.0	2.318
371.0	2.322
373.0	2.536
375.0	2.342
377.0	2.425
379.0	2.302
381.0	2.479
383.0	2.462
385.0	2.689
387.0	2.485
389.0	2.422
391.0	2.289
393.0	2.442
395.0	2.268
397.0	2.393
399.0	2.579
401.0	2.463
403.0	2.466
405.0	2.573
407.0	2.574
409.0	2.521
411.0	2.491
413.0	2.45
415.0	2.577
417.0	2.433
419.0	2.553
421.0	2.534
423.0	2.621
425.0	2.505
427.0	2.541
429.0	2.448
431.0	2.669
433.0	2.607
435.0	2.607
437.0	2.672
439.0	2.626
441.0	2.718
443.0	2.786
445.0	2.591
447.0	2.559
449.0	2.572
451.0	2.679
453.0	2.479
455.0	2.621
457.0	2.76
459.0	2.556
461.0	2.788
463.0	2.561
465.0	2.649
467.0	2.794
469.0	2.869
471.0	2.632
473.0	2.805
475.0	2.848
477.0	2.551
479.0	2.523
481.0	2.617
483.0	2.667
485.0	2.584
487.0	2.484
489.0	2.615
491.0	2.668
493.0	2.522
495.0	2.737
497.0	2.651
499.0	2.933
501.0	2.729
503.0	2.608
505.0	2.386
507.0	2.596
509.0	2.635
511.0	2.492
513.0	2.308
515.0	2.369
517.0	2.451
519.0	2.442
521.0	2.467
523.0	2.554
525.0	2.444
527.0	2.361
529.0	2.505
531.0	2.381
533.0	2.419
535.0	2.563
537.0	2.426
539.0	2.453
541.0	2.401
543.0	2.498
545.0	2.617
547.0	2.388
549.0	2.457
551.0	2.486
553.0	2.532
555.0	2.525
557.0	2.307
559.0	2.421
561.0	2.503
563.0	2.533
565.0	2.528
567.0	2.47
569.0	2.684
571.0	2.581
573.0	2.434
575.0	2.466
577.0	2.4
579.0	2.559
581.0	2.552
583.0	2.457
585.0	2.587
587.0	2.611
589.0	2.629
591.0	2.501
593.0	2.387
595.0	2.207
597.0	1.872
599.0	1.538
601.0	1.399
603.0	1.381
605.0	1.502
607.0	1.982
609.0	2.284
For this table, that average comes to 2.59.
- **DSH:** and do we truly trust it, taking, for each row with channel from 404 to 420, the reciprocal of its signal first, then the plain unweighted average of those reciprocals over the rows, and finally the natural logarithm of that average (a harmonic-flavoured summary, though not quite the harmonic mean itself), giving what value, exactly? -0.924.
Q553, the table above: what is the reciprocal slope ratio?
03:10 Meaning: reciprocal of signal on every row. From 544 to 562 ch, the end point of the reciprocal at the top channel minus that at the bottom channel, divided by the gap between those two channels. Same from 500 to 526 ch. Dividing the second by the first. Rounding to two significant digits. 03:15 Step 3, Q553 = 1.6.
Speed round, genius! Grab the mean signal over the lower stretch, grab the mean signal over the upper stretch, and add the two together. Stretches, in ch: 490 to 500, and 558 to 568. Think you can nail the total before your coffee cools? 5.2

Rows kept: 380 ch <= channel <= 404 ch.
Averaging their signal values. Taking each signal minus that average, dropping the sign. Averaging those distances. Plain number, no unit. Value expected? 0.075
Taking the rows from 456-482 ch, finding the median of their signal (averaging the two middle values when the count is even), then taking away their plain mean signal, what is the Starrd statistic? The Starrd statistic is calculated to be -0.040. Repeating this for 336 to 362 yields 0.010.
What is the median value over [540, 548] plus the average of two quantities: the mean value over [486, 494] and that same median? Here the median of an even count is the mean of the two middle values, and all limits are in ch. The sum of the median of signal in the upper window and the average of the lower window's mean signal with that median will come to 5.0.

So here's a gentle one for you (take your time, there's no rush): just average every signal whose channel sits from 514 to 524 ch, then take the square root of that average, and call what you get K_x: 1.57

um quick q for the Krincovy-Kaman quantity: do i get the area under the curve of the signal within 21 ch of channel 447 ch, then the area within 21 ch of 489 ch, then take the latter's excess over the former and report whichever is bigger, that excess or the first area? 111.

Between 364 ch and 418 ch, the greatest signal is 2.689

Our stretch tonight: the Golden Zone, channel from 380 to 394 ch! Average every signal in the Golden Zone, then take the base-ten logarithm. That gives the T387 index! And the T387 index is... 0.392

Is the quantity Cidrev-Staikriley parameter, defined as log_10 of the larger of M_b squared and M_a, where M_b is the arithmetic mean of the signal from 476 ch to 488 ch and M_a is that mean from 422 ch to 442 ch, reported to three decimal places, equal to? 0.820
